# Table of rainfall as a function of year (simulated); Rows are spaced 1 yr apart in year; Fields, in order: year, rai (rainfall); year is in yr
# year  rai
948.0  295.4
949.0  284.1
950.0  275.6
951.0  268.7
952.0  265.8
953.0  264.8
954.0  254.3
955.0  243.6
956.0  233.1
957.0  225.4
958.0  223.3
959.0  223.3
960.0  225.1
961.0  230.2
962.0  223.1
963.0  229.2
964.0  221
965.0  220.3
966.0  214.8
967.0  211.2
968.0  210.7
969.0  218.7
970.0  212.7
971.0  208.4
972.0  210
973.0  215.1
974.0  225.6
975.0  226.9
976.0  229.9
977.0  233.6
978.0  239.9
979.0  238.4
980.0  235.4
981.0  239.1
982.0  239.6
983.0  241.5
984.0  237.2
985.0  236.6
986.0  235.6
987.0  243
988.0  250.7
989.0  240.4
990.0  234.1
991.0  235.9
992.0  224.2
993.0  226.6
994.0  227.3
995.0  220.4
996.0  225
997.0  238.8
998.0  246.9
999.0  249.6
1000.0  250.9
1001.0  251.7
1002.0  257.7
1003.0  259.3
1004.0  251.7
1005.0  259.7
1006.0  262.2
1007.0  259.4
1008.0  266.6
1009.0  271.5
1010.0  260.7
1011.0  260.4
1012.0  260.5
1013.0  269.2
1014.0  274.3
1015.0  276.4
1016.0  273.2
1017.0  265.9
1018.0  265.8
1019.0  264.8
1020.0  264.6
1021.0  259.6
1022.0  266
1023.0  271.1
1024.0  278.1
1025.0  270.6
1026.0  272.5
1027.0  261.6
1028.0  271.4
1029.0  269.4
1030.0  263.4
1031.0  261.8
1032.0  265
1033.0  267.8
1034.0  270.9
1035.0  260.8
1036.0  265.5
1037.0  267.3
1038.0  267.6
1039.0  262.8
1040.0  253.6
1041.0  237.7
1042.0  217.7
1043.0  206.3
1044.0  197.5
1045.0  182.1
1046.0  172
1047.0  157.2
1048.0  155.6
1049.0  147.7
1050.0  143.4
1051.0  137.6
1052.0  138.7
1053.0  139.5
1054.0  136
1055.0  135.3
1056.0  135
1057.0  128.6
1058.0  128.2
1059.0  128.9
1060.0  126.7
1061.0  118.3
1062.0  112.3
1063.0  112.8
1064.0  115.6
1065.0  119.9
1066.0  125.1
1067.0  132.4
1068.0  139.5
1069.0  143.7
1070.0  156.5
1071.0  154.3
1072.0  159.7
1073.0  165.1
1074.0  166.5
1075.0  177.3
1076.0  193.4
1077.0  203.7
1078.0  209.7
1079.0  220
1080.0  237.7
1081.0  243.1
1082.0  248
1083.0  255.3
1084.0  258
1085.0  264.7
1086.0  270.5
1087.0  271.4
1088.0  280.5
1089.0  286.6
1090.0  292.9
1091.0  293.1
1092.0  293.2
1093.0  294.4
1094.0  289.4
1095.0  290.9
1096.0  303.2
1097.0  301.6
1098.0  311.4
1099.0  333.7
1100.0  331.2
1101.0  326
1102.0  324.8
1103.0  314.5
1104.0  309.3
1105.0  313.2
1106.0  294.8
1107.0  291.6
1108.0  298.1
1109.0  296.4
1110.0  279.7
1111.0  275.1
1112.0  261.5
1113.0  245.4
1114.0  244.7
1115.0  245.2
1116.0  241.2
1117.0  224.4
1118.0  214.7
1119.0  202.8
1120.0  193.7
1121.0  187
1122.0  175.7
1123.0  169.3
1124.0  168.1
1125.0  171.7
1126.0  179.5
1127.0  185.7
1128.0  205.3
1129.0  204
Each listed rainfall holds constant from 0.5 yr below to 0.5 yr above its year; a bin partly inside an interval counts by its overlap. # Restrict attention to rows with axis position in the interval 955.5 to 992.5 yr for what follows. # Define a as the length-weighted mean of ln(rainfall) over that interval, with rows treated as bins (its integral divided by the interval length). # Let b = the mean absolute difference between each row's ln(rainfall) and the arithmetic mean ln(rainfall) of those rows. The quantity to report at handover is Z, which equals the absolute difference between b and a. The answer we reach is 5.4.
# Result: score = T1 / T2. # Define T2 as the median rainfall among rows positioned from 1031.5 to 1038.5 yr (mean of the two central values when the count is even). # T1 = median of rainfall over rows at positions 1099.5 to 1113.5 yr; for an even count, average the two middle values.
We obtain 1.11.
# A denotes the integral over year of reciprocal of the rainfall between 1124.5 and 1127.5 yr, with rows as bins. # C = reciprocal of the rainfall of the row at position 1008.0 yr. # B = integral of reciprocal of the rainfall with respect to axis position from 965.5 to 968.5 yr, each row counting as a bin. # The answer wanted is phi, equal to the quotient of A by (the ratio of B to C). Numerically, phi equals 0.0045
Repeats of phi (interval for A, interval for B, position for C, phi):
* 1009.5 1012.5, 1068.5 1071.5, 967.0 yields 0.0027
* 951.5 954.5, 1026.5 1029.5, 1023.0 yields 0.0038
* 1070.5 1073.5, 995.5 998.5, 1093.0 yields 0.0050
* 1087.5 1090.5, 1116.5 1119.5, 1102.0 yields 0.0023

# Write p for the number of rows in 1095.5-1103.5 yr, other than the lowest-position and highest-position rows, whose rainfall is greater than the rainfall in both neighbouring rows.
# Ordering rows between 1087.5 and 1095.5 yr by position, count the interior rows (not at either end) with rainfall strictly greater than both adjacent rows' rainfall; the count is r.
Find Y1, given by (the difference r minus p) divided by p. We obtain 0.00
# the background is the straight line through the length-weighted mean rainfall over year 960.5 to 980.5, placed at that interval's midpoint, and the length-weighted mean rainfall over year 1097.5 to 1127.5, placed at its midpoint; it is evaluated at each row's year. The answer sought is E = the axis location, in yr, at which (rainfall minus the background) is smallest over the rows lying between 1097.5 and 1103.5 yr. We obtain 1098.0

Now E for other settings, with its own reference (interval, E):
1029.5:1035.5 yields 1035.0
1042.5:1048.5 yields 1048.0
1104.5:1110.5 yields 1110.0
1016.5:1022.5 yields 1021.0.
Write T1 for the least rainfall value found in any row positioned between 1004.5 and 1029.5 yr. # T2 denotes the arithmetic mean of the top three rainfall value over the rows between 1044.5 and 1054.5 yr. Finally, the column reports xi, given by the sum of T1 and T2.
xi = 430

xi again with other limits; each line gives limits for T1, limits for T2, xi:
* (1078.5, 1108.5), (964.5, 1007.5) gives 480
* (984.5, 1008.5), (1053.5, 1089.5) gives 500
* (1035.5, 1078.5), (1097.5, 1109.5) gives 443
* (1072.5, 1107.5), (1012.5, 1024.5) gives 441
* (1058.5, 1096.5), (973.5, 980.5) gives 350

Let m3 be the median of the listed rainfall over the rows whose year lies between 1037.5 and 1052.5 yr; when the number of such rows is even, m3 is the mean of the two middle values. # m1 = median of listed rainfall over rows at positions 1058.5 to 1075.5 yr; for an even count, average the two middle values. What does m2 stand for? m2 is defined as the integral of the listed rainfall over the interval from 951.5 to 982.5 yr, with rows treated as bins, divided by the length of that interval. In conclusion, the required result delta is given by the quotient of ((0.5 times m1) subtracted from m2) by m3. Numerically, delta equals 0.89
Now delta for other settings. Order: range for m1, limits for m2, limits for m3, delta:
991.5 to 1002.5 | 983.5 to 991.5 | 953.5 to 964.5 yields 0.53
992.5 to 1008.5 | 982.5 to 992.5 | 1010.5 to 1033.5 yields 0.42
